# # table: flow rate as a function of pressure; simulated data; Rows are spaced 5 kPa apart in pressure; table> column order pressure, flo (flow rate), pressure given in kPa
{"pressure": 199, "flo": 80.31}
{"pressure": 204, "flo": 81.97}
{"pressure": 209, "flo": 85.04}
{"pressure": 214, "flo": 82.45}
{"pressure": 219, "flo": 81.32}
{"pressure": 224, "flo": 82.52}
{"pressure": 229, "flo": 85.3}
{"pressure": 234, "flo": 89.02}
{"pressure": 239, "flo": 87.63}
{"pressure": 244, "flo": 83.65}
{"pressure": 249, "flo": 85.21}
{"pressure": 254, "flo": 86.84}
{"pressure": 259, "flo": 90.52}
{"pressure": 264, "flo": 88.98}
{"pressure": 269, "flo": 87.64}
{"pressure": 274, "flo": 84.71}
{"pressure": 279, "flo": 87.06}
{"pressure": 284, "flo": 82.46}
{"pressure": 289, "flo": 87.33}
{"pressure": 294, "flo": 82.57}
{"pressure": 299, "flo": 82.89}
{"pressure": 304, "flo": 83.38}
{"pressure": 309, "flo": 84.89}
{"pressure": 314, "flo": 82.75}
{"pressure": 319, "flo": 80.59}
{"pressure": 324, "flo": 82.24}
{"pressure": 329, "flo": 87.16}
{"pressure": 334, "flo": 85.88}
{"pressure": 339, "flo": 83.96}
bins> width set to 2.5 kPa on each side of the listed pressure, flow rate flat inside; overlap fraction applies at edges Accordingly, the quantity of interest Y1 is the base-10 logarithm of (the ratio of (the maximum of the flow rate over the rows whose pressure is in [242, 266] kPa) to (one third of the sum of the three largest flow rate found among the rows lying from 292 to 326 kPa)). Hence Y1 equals 0.034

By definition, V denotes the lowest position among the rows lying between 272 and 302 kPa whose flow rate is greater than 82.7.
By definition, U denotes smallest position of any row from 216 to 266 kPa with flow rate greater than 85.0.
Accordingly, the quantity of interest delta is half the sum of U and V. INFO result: 251.5 kPa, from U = 229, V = 274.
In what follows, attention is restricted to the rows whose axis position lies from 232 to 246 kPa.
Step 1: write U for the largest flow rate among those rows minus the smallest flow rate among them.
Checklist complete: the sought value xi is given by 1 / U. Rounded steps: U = 5.4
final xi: 0.19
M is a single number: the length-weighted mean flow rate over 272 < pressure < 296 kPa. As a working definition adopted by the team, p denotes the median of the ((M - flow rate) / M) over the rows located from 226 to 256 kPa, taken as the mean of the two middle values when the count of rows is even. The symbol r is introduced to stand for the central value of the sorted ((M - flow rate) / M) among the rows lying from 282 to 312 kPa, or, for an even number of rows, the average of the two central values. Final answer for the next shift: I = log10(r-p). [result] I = -1.46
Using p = -0.014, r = 0.021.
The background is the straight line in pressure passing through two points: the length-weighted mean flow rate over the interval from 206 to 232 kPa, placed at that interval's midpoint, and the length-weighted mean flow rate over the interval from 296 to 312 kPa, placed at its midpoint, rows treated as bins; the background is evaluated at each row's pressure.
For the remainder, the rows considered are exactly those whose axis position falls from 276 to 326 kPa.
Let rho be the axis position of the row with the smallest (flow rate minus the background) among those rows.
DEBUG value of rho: 319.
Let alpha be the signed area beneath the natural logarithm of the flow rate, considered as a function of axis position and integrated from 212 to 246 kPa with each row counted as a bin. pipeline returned 151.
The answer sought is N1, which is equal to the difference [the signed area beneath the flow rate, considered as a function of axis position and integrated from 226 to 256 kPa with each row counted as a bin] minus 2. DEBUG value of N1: 2584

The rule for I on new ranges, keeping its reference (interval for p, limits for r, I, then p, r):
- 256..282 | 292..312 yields -1.28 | -0.033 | 0.021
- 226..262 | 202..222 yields -1.26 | -0.023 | 0.031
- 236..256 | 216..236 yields -1.60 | -0.014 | 0.011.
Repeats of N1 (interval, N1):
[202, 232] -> 2495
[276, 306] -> 2527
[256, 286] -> 2607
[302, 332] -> 2504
